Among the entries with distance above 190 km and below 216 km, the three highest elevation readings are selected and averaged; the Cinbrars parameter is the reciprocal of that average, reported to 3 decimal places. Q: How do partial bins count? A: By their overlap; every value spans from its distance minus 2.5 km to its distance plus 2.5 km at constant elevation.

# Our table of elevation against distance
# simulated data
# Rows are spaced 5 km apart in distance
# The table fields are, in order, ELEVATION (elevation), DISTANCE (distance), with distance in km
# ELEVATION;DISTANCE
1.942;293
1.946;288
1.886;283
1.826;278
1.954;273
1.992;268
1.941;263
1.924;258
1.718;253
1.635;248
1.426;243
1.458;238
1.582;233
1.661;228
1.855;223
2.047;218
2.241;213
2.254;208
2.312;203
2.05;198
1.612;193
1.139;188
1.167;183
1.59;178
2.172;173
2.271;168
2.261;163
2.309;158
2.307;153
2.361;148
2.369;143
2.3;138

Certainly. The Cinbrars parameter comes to 0.441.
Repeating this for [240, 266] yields 0.537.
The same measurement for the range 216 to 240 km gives 0.539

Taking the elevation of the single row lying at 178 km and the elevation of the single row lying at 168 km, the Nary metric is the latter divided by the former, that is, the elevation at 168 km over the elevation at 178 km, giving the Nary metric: 1.43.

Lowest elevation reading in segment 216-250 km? 1.426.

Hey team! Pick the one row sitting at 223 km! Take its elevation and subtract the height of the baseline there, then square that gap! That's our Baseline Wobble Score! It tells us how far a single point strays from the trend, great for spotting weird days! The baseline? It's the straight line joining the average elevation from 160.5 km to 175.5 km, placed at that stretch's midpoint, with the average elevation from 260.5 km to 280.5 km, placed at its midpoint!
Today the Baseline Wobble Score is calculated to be 0.05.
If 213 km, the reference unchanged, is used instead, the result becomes 0.02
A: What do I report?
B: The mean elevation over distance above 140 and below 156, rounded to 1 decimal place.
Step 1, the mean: 2.3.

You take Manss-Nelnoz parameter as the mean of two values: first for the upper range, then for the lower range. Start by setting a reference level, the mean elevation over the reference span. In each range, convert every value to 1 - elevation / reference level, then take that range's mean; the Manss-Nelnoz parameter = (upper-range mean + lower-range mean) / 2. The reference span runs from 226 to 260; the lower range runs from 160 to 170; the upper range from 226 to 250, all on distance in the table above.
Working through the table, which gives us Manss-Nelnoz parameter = -0.17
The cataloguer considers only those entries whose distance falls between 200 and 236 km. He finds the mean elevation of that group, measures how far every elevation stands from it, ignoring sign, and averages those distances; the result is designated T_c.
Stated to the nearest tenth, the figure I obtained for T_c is 0.3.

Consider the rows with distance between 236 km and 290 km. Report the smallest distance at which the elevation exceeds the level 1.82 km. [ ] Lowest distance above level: 258 km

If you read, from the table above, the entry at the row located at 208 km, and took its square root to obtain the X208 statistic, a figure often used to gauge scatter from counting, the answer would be 1.50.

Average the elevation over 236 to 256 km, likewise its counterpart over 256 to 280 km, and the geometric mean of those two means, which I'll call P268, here 1.7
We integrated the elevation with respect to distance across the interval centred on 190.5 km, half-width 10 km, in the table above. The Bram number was 30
